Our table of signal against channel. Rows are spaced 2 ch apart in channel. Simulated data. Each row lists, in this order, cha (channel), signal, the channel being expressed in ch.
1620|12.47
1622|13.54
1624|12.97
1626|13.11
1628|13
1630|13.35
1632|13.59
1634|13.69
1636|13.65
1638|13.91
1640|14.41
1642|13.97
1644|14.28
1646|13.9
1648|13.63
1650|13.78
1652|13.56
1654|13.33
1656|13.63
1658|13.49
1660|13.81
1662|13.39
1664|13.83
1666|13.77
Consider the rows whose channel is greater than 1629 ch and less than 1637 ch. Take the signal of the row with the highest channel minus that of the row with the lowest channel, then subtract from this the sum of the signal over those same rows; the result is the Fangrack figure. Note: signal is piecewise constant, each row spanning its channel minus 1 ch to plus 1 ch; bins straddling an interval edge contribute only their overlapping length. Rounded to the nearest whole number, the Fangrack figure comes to -54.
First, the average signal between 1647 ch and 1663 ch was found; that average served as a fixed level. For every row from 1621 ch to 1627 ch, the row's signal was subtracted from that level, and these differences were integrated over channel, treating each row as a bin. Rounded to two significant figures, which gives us 2.2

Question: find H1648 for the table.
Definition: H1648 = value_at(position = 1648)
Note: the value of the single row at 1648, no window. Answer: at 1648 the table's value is 13.63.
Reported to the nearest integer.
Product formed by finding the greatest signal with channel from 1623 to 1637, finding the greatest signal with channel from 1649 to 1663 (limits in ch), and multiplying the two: 189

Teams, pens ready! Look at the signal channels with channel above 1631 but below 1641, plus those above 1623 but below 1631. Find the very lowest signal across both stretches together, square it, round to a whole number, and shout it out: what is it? 168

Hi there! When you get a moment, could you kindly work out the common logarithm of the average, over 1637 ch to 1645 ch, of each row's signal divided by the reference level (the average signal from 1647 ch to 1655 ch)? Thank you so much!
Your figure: 0.018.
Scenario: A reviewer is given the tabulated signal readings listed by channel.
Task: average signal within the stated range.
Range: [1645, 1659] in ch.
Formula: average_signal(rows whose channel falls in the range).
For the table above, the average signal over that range 13.6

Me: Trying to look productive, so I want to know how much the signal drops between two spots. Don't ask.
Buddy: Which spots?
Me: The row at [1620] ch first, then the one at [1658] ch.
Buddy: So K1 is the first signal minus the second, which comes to -1.0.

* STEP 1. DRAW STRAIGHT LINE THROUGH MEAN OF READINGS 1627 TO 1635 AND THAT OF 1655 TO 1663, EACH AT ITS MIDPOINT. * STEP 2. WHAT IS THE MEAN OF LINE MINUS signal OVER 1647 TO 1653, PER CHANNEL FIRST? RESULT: -0.13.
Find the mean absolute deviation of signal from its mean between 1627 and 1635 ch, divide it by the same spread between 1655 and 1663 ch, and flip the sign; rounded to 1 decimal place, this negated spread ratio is -1.7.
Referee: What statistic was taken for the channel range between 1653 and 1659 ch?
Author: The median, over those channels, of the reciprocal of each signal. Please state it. 0.0741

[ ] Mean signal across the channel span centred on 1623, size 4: 13.3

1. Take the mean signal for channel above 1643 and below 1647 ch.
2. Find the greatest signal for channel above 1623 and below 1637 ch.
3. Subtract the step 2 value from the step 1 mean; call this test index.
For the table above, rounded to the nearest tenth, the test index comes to 0.4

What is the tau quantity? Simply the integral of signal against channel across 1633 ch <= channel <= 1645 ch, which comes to 168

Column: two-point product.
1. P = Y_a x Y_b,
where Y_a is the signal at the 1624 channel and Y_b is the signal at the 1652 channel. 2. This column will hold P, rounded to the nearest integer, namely 176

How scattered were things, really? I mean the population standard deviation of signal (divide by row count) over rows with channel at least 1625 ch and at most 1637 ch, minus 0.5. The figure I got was -0.233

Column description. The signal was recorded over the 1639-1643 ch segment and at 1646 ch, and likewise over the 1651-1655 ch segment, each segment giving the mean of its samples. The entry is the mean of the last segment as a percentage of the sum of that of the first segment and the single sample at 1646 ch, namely 47.9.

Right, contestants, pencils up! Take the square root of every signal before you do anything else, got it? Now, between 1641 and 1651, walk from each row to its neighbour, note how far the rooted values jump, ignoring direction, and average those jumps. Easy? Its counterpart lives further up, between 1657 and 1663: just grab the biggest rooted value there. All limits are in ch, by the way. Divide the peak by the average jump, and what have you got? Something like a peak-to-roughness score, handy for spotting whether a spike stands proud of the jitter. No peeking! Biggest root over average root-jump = 100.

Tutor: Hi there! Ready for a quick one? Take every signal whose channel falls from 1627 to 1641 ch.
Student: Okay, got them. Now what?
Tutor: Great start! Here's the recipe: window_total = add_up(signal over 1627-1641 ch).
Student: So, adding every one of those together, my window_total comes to 96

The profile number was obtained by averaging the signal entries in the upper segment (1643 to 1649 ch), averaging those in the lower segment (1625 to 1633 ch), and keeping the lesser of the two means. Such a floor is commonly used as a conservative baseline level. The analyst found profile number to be 13.3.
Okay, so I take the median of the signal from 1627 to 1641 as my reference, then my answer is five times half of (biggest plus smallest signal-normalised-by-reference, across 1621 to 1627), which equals 4.86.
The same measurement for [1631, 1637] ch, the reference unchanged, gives 5.00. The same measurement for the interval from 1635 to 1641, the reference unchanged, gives 5.14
